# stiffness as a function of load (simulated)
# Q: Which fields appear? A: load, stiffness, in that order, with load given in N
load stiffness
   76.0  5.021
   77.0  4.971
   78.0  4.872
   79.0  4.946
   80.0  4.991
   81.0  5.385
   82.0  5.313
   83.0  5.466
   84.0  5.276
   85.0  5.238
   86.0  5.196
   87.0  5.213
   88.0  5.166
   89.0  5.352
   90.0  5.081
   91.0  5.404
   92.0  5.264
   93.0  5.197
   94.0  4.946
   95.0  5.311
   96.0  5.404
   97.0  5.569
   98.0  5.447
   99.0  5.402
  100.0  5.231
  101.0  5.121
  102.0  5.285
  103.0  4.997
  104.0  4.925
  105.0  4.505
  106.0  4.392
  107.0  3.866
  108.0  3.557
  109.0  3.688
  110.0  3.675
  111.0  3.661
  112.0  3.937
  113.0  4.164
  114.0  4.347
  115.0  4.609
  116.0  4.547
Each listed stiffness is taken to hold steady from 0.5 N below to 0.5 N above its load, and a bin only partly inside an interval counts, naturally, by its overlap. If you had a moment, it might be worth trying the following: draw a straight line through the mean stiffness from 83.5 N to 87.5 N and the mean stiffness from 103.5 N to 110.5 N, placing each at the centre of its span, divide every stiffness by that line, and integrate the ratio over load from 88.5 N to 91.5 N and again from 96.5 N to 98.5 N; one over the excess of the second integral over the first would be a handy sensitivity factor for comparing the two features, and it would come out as -1.3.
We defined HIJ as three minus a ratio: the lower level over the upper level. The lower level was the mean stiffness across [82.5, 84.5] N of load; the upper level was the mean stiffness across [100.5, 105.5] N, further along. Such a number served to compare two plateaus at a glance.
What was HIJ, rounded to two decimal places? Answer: 1.92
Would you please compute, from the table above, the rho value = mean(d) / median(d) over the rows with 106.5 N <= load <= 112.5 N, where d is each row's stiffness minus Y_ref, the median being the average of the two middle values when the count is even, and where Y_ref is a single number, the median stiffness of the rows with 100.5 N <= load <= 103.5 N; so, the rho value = 1.0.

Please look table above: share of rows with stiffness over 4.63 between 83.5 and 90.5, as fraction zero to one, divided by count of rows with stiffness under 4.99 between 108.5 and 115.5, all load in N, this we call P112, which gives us 0.14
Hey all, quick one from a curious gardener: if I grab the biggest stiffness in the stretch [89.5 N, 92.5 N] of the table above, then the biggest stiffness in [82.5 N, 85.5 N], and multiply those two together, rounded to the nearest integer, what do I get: 30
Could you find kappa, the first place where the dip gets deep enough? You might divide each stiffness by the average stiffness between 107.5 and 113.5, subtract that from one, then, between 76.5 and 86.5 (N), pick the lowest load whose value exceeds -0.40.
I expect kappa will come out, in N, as 77.0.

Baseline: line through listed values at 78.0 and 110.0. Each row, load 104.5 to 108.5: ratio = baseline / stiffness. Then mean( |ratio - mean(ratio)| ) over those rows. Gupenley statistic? 0.08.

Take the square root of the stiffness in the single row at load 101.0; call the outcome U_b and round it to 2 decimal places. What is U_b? 2.26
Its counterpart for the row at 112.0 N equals 1.98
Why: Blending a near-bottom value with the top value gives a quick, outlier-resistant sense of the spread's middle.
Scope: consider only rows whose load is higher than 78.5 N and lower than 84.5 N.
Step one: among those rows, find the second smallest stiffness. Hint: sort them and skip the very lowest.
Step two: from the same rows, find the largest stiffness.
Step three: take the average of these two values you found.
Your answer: 5.23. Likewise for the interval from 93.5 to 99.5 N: 5.44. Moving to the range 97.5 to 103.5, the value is 5.28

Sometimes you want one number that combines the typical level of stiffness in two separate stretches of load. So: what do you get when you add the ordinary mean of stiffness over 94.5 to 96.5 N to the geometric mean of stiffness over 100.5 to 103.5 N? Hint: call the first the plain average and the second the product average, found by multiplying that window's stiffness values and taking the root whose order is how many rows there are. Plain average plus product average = 10.5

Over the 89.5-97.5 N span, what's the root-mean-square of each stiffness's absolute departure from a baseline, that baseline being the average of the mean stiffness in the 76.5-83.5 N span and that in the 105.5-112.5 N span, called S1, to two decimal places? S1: 0.81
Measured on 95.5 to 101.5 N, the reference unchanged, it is 0.89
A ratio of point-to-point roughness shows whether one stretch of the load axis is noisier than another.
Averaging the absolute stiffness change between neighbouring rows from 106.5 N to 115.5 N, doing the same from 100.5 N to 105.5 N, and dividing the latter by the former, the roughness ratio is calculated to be 1.3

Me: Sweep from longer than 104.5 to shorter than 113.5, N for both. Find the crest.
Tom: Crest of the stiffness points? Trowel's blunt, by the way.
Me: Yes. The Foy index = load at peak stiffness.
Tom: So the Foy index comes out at 105.0 N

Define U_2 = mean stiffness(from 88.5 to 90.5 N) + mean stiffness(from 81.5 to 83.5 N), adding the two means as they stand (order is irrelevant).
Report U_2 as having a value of 10.61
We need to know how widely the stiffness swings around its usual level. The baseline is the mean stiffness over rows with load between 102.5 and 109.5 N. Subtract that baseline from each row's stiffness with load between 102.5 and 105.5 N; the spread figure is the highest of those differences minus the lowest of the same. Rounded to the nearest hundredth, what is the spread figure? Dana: 0.49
